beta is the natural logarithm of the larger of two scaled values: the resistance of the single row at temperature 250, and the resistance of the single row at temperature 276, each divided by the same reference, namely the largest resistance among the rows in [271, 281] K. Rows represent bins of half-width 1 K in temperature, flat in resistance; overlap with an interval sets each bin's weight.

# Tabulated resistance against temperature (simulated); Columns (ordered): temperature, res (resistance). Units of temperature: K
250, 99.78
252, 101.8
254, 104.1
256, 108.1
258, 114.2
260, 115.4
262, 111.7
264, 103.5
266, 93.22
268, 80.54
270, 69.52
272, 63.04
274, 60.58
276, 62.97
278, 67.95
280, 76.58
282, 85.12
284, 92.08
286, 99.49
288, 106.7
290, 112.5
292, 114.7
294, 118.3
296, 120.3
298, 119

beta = 0.26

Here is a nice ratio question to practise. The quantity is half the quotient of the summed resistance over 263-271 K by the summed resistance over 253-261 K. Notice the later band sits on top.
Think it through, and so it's 0.39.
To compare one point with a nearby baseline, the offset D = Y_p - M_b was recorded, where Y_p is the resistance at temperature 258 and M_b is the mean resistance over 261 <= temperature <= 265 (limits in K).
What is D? 7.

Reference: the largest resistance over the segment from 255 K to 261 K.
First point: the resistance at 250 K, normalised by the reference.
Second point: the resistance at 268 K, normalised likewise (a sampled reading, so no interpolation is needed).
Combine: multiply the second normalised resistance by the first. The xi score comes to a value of 0.60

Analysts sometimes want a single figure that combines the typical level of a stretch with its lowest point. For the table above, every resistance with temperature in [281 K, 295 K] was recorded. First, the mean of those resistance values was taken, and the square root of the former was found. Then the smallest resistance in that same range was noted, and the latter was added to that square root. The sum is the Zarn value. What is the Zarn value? 95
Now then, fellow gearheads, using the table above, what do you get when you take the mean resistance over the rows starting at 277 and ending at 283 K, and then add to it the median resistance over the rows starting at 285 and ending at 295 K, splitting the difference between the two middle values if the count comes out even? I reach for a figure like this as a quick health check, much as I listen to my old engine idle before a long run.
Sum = 189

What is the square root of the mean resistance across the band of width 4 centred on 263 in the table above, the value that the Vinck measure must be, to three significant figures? 10.4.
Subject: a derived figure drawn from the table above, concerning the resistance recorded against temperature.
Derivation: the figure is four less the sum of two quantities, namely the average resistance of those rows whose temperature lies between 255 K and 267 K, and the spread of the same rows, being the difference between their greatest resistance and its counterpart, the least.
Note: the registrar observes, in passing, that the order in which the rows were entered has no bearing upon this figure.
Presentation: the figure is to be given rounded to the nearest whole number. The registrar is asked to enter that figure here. -126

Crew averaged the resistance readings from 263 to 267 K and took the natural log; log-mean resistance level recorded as 4.59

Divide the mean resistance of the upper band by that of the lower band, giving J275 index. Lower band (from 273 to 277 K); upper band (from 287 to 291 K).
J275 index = 1.8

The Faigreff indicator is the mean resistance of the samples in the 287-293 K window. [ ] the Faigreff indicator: 111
